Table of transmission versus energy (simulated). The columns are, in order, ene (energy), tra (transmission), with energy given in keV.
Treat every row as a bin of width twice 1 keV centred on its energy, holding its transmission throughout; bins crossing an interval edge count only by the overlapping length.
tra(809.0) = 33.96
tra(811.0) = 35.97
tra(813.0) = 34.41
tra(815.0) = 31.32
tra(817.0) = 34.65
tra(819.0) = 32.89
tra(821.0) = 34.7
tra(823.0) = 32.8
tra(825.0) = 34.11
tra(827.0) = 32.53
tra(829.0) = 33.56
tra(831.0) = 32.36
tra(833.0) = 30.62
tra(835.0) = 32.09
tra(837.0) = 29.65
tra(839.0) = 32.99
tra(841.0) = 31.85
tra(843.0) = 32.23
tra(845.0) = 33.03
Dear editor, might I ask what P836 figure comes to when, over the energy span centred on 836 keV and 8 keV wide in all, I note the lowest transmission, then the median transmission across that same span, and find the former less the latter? -1.7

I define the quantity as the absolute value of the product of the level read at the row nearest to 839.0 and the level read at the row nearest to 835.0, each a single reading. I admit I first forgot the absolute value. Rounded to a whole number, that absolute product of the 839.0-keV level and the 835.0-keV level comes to 1059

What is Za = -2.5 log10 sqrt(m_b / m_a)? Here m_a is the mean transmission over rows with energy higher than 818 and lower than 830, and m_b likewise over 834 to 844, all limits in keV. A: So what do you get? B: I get 0.0278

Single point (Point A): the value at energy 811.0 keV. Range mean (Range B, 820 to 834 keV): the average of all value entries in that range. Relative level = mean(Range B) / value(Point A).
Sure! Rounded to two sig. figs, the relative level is 0.92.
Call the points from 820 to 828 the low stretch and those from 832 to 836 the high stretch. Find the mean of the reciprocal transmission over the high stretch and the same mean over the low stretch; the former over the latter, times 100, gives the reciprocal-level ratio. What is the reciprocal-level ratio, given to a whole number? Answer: 107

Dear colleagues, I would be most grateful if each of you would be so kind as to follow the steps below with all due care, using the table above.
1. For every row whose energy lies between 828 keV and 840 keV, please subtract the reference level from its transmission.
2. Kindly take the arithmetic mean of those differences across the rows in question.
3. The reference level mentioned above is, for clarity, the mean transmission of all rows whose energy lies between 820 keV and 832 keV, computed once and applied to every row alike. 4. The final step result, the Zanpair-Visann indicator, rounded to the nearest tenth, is -1.5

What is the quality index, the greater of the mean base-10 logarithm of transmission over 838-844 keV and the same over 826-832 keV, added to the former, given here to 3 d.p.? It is 3.026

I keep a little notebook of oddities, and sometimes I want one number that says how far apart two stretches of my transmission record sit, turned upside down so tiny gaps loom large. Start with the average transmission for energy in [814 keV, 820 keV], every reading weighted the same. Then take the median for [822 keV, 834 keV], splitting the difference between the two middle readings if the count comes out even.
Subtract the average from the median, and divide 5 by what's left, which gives -17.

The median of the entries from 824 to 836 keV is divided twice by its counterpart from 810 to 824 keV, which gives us 0.0274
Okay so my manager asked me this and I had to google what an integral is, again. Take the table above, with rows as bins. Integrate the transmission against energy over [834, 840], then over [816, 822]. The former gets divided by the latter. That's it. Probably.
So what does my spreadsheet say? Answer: 0.93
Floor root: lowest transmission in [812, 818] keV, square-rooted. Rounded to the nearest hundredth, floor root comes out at 5.60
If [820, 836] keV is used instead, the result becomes 5.53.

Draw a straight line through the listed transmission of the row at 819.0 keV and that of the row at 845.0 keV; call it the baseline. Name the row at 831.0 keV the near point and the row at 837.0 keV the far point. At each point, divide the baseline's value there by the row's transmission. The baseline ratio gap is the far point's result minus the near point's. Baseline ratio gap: 0.09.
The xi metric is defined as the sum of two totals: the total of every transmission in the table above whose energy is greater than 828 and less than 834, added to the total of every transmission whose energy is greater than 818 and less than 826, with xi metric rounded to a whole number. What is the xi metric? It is 231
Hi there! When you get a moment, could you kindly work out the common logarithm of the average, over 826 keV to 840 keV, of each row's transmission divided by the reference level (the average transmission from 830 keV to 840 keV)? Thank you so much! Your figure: 0.006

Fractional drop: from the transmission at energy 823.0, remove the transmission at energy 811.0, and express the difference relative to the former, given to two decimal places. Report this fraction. -0.10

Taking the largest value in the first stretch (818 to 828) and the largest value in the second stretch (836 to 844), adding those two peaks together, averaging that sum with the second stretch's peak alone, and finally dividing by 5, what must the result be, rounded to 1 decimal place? 10.1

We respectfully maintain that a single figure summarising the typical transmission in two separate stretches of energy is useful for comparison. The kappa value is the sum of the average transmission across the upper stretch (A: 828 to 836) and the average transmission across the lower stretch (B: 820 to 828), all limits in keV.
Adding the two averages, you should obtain 65.7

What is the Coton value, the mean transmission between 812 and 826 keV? 33.6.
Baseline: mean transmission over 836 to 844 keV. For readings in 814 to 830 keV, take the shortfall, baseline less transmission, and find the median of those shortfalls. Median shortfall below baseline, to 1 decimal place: -1.5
